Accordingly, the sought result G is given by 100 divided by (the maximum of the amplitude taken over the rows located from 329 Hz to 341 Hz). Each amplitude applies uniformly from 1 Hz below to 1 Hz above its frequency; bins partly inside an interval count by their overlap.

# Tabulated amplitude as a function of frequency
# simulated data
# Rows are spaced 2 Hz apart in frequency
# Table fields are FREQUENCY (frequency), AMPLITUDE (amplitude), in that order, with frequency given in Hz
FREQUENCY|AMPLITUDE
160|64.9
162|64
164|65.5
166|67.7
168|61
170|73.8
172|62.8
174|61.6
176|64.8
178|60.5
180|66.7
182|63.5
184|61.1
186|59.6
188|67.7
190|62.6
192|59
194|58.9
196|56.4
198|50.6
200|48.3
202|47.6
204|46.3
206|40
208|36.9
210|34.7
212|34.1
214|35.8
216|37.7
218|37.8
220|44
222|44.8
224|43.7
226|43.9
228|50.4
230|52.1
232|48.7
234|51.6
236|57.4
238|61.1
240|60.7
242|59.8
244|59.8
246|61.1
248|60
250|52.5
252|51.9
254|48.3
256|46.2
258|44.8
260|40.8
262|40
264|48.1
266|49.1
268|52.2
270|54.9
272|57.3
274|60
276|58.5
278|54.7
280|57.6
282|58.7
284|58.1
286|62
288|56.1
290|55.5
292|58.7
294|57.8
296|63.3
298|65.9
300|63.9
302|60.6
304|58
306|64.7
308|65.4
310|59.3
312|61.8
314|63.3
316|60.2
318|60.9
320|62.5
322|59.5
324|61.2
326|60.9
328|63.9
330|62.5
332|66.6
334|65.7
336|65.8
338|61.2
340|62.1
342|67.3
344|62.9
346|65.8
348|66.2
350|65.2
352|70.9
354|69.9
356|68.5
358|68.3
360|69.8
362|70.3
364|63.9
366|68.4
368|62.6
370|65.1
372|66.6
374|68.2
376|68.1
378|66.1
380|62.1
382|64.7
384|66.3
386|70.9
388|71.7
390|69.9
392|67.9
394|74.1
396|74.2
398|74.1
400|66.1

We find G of 1.50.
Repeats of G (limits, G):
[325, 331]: 1.56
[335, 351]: 1.49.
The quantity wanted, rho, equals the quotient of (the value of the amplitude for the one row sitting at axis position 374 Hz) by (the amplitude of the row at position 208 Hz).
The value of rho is 1.848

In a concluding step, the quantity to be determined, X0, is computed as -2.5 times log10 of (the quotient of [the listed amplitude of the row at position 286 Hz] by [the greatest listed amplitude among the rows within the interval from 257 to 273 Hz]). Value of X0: -0.09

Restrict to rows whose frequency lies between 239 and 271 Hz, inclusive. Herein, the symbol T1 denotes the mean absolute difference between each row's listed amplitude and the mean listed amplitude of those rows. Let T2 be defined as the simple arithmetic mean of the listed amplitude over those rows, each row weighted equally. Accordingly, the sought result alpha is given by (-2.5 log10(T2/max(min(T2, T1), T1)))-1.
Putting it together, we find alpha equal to -3.4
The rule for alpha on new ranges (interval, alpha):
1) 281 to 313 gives -4.3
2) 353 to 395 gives -4.6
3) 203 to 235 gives -3.3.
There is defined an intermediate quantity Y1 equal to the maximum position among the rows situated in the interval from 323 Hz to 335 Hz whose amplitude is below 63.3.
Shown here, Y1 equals 330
